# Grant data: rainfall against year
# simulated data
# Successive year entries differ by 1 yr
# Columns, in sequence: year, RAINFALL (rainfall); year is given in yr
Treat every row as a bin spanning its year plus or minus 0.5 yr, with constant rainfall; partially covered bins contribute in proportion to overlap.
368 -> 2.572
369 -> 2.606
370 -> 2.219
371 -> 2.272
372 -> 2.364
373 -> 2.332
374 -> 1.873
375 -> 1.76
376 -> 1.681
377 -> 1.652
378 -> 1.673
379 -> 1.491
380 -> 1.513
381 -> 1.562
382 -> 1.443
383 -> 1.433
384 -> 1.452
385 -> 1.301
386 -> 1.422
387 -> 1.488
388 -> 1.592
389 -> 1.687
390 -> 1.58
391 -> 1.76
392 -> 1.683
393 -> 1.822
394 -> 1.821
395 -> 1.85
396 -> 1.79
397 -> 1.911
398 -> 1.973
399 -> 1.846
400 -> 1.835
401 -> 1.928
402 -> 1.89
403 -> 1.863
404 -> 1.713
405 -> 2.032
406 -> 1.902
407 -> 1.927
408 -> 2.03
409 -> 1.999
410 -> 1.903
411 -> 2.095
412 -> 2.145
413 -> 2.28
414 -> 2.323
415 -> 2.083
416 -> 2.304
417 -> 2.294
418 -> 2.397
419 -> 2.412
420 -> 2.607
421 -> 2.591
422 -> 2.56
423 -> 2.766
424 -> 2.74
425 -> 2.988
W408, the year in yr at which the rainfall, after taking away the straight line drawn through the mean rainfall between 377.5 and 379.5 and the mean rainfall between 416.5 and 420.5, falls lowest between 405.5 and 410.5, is 410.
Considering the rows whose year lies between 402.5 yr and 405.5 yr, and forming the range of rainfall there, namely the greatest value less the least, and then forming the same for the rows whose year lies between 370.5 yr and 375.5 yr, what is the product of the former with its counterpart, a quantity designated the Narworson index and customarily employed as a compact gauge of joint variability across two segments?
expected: 0.19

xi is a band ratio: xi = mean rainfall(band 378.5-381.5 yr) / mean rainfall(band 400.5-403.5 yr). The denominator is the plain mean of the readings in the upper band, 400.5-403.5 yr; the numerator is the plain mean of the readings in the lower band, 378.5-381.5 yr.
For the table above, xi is 0.80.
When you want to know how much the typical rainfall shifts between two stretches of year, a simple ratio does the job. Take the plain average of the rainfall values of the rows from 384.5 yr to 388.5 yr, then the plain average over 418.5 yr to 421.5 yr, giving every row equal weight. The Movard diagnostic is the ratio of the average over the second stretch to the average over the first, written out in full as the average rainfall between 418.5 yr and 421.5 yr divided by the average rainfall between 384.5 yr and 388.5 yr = 1.75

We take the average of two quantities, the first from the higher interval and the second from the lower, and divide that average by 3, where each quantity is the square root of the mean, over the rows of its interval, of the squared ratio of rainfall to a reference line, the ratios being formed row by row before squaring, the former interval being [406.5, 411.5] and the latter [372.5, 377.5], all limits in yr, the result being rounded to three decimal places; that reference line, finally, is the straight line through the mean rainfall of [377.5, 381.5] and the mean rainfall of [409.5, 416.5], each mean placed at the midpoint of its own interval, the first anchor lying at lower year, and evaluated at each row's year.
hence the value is 0.371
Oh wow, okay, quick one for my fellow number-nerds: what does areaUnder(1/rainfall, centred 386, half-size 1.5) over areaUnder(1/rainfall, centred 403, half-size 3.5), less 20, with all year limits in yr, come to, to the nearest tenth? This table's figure -19.4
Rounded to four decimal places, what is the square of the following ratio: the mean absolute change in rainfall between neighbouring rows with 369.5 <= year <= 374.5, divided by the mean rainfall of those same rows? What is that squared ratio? 0.0052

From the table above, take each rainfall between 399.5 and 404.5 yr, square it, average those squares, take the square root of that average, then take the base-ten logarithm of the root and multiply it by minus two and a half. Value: -0.67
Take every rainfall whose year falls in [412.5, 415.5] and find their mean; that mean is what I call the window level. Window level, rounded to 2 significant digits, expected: 2.2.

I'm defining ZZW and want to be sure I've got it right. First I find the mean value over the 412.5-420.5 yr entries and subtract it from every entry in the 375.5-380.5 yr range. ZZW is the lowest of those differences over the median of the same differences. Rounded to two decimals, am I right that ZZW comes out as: 1.23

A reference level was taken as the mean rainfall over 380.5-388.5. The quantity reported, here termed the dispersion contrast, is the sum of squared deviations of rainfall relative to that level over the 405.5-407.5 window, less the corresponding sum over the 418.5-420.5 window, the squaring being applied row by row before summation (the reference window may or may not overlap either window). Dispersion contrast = -1.80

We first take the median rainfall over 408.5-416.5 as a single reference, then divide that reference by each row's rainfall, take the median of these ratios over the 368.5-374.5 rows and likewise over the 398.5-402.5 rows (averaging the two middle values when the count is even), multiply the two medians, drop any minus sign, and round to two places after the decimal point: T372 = 1.05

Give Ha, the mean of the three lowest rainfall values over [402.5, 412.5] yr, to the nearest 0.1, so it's 1.8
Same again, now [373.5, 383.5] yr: 1.5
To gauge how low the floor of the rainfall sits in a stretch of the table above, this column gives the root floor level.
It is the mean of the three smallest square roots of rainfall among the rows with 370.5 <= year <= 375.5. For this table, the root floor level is 1.40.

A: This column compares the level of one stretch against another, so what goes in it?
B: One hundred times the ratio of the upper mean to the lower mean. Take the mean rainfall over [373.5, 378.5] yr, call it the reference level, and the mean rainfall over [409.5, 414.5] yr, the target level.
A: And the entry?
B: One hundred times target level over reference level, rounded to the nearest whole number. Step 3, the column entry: 124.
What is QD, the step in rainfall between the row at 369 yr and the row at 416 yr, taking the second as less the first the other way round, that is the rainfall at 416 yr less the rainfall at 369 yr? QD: -0.30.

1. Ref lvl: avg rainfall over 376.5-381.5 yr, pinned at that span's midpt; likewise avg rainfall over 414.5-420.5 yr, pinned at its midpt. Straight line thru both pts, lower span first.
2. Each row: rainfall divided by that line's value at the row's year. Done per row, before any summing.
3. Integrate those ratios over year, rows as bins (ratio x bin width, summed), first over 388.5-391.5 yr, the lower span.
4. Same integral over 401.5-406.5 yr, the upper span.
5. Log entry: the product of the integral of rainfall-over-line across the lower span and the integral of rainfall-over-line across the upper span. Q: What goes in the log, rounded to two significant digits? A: 13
